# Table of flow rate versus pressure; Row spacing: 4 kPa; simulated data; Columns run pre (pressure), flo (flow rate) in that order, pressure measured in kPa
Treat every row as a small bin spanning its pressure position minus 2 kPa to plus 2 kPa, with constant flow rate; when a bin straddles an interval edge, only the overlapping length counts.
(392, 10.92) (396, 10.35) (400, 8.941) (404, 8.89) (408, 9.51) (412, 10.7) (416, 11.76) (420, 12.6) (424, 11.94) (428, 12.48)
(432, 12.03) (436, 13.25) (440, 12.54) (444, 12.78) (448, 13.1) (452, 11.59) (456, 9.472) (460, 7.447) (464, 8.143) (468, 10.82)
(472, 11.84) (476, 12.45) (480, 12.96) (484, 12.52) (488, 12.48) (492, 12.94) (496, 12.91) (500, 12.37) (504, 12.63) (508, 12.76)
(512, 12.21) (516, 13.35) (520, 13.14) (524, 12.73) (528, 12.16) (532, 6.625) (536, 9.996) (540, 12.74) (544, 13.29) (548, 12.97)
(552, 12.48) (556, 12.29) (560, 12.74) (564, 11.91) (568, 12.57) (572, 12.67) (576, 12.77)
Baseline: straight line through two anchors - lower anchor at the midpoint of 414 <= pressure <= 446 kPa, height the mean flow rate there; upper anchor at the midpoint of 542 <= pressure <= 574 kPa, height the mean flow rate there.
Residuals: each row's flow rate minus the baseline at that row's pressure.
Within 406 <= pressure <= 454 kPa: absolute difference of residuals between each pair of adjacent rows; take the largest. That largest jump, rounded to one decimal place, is 1.5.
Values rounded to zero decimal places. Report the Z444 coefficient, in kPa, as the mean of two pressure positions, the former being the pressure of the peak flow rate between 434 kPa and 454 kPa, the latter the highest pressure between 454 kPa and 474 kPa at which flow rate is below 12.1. 454 kPa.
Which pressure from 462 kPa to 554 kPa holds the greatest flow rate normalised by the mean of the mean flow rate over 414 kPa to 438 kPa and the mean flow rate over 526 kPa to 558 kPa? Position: 516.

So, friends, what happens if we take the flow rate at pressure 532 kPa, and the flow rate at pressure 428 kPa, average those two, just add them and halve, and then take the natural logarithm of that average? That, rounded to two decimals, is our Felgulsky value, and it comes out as 2.26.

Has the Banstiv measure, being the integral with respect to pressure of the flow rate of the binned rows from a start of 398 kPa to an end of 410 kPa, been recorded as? 109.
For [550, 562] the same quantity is 150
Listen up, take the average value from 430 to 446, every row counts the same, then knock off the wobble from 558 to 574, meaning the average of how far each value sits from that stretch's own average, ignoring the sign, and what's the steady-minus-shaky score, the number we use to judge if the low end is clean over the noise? 12.4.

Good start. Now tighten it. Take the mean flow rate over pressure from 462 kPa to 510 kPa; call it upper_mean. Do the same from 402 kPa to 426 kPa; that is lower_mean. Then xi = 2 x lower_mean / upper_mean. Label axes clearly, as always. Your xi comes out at 1.81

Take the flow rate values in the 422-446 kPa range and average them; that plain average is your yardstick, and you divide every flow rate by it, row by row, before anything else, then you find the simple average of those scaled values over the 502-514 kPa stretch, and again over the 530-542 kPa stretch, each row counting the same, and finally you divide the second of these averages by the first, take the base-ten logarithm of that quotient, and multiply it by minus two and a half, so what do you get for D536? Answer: 0.269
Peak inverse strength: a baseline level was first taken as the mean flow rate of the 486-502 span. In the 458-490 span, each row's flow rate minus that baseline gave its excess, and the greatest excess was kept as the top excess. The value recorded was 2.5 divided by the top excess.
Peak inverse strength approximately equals 8.8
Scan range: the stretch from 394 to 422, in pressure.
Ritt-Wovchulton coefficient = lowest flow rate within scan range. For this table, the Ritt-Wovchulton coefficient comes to 8.89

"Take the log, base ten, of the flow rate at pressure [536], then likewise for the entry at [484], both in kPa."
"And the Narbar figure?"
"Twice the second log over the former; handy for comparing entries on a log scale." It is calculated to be 2.2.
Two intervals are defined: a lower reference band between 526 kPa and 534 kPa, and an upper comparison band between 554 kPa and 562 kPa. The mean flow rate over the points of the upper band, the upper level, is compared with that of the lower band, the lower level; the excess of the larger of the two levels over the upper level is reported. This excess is 0.00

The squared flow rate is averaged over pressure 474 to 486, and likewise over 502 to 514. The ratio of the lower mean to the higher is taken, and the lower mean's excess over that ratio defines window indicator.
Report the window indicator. 159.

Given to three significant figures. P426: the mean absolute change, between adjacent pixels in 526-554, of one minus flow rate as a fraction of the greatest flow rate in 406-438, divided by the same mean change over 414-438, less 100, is -97.1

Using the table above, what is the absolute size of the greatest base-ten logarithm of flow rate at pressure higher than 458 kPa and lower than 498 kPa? 1.11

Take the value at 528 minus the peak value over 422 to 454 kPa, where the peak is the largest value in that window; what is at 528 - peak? -1.1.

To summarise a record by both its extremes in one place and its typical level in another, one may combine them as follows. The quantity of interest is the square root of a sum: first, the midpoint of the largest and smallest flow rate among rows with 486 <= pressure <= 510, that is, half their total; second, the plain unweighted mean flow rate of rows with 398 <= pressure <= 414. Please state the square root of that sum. 4.71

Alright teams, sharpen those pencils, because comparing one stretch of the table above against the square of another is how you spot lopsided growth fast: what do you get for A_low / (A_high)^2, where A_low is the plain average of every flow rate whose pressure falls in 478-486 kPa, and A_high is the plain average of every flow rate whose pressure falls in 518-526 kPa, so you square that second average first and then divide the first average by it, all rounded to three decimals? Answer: 0.076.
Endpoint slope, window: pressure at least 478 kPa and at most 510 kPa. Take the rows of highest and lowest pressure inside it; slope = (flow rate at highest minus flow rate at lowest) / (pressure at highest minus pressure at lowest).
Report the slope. -0.01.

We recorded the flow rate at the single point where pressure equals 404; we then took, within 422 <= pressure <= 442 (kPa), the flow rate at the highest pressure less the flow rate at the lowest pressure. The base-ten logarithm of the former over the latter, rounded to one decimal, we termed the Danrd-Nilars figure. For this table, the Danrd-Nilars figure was 1.2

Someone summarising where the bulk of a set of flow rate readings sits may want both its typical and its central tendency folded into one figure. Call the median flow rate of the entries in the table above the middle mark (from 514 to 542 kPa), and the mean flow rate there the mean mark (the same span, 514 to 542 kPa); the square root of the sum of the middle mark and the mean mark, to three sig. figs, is 4.93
